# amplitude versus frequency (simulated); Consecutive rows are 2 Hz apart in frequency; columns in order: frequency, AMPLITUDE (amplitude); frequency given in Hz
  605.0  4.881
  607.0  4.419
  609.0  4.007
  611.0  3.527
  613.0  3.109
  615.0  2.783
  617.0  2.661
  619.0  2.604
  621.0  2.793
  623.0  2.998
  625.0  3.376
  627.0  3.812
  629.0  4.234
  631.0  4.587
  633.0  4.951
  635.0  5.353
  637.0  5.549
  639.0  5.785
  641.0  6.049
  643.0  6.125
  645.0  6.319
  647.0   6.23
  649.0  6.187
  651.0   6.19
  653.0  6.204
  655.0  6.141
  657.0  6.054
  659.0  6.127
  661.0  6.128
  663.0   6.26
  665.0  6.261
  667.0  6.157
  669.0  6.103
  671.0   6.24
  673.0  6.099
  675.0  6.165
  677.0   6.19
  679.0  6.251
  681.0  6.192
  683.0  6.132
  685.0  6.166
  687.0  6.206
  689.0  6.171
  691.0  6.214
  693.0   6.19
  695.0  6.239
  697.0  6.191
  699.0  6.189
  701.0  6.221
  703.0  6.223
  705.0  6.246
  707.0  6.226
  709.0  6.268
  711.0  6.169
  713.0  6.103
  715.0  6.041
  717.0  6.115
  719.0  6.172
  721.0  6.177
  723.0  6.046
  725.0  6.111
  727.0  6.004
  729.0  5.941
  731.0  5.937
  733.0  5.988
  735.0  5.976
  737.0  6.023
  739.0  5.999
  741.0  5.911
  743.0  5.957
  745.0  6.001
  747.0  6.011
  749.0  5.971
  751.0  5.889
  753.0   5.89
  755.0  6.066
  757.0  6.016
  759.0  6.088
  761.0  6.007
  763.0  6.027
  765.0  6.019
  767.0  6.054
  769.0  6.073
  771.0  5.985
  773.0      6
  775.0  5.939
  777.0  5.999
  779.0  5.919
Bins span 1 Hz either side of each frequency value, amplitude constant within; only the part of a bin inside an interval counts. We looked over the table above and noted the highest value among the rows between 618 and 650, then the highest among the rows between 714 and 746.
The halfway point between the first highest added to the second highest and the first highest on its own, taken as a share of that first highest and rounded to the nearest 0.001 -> 1.489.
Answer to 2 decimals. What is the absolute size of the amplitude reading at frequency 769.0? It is 6.07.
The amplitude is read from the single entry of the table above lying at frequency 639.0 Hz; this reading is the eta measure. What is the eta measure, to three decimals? 5.785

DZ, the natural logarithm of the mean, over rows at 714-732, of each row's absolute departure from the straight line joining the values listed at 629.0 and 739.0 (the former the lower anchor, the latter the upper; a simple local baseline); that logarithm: -1.15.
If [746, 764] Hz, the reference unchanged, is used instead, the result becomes -1.35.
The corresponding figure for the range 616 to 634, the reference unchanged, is -0.19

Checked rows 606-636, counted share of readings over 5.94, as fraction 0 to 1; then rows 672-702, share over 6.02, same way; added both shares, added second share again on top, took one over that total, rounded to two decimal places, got 0.50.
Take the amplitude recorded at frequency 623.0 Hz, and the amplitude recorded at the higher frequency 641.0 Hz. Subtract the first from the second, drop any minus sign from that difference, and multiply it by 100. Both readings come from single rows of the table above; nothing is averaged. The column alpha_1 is 305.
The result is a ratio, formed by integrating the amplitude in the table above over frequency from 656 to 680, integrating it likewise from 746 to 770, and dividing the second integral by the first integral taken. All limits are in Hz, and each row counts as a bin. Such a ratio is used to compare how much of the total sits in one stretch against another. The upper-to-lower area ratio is 0.97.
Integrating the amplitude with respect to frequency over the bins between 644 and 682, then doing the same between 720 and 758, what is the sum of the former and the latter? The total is 463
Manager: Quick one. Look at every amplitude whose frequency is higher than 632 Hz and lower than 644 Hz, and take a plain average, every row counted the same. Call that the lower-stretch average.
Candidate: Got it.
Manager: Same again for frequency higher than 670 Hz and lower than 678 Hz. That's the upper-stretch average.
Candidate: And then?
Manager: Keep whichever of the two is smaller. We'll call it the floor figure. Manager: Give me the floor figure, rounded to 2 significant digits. 5.6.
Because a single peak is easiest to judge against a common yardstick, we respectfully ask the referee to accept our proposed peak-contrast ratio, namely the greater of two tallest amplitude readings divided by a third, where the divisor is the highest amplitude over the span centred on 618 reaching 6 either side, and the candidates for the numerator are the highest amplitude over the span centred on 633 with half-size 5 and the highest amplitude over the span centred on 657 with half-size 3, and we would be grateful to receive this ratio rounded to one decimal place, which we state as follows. 2.0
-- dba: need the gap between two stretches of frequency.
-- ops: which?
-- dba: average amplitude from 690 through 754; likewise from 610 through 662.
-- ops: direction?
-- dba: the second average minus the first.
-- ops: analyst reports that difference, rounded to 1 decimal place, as -1.2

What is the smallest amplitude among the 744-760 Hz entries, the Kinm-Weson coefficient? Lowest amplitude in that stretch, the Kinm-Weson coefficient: 5.889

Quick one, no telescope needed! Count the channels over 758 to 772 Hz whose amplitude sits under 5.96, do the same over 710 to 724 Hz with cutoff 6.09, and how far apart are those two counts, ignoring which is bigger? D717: 2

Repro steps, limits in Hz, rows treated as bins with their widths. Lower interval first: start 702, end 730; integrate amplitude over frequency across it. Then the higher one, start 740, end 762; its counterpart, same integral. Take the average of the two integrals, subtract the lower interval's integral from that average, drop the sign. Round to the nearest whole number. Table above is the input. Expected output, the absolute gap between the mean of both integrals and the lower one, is 20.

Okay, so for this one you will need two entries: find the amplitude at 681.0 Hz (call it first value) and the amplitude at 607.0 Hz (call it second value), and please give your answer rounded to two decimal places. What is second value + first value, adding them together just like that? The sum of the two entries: 10.61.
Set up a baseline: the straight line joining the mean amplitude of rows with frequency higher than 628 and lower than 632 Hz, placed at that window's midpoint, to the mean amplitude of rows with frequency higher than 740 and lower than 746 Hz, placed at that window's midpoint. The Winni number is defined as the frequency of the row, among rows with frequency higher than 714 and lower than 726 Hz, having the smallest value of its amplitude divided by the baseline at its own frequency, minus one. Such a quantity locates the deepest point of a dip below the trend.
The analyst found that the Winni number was 723.0 Hz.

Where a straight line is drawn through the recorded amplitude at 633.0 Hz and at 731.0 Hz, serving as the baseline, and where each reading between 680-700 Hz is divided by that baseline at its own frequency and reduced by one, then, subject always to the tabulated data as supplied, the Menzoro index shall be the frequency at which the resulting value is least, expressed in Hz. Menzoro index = 699.0 Hz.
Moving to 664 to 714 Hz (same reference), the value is 713.0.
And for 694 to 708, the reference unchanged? 707.0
